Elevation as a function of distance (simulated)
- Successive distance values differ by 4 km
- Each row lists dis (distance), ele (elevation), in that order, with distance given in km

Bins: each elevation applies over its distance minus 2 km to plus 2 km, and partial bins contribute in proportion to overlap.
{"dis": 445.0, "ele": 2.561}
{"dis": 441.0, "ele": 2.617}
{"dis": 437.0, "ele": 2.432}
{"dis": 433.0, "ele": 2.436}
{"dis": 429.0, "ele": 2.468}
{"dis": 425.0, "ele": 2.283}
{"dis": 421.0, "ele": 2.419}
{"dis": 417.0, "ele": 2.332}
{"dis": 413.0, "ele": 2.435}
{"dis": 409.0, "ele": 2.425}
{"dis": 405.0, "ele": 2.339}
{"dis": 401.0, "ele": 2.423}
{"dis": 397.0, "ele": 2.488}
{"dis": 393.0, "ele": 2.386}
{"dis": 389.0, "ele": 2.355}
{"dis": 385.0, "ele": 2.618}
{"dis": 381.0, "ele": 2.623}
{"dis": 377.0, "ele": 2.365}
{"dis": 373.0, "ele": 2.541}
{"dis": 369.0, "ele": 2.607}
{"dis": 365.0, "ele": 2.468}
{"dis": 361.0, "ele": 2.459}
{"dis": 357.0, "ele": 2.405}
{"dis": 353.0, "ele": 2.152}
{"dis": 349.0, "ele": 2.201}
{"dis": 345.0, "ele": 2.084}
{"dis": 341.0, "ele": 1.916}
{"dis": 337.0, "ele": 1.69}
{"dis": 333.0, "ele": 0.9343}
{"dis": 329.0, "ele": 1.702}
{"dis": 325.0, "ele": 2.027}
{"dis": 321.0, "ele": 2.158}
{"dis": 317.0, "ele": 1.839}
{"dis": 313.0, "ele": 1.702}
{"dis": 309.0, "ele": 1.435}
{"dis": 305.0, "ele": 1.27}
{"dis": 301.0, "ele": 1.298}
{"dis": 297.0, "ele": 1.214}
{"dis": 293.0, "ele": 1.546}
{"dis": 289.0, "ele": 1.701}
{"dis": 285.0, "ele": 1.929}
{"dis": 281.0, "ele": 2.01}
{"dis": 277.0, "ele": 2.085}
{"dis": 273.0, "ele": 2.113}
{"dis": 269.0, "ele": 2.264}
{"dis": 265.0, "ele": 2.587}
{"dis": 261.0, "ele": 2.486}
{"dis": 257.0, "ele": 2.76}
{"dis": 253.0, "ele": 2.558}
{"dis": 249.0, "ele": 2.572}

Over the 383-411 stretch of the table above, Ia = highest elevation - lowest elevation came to 0.28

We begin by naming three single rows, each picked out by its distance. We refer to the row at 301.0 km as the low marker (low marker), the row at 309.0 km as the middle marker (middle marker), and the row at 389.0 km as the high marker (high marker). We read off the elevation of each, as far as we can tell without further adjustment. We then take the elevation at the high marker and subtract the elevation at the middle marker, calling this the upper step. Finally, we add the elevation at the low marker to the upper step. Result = 2.2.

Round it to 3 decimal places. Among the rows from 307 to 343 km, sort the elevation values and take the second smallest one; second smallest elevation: 1.435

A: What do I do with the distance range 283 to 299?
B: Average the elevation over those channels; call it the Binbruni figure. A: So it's 1.60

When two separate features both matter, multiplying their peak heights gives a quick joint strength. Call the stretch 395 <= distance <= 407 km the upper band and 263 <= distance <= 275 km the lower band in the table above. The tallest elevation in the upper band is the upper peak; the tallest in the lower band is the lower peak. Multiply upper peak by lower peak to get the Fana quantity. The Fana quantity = 6.4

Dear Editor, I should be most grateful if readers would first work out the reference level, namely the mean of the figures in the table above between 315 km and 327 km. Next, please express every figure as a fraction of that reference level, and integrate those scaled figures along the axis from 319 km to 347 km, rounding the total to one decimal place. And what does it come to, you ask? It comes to 24.9 km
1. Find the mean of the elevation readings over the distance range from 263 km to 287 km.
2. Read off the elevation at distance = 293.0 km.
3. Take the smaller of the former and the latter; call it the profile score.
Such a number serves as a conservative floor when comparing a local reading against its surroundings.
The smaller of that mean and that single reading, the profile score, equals 1.5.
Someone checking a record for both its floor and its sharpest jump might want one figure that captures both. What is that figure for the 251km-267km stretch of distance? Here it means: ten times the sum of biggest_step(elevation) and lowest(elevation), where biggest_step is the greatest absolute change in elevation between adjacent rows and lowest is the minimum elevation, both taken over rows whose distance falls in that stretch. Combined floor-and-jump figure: 27.6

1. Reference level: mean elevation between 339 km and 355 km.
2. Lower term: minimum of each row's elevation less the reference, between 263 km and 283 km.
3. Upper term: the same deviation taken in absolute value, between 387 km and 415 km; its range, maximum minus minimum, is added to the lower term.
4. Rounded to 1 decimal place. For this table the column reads 0.1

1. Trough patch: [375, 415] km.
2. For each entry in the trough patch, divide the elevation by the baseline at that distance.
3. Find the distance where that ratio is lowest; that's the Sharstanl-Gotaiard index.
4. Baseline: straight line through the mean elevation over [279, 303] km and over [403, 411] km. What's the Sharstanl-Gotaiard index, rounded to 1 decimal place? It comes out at 405.0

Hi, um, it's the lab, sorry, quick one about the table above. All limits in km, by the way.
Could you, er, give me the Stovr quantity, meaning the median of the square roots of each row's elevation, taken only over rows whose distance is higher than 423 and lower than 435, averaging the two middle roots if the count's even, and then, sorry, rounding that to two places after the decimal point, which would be 1.56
